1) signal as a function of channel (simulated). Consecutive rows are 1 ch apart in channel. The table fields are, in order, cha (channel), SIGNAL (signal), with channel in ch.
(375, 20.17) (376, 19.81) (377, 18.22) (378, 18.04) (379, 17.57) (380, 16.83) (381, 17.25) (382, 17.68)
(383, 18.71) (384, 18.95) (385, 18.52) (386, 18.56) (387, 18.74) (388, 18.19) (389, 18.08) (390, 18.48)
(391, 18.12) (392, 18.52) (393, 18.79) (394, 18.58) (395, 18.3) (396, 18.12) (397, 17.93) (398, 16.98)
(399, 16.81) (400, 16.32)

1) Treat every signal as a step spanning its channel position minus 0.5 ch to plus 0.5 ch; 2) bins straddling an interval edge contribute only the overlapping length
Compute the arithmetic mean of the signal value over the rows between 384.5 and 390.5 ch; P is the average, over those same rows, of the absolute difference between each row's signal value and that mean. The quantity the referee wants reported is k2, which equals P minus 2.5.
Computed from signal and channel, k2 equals -2.30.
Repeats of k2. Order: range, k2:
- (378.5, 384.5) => -1.83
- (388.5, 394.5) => -2.28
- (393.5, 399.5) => -1.91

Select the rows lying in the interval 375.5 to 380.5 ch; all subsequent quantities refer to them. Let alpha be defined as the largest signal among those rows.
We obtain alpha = 19.81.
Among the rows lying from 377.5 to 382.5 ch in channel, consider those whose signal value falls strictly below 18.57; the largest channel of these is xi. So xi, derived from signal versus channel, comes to 382 ch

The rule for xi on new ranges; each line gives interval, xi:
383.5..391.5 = 391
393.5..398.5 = 398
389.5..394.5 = 392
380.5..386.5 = 386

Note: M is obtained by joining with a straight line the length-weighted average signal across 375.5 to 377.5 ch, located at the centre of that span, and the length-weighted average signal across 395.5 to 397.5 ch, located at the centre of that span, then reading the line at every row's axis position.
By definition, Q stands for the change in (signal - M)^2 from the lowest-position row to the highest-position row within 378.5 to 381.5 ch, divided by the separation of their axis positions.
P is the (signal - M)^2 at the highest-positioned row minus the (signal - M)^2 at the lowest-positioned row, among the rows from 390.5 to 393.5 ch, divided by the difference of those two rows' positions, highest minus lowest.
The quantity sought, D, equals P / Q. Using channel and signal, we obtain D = 1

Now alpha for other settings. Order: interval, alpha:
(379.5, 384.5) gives 18.95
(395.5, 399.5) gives 18.12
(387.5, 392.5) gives 18.52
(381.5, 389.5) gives 18.95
